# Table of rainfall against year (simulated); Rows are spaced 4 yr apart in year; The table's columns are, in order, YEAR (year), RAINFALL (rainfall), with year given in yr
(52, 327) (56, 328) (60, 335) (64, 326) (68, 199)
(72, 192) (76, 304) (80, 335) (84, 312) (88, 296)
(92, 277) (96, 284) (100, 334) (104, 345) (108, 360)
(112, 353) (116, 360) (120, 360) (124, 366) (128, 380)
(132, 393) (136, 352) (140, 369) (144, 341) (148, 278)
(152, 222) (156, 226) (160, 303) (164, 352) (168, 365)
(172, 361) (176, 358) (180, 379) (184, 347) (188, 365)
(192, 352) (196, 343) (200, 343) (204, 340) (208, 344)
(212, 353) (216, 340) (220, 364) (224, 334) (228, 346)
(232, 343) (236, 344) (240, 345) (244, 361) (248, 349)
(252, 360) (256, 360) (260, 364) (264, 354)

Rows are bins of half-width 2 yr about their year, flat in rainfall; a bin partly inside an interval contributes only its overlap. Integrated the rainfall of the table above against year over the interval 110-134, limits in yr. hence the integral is 8848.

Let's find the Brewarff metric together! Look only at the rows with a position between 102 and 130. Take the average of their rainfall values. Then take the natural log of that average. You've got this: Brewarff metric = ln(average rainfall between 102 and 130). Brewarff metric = 5.888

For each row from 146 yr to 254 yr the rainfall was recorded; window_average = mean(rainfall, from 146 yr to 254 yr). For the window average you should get 338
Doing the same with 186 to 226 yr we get 348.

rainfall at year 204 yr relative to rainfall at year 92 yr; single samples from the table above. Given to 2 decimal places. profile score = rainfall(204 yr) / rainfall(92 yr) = 1.23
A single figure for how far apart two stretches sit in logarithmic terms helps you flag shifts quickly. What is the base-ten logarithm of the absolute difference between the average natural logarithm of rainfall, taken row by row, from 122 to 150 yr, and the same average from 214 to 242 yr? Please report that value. -1.7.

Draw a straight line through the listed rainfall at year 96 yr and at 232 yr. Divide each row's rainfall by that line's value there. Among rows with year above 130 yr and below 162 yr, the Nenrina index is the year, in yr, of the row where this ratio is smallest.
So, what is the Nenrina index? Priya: 152 yr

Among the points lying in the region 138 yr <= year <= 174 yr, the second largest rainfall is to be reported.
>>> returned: 365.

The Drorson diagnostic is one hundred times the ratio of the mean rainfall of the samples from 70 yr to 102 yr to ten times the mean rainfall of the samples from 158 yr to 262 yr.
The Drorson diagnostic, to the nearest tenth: 8.3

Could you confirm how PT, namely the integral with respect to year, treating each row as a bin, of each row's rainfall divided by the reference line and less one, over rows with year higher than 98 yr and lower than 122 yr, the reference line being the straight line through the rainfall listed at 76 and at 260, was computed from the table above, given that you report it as 2.8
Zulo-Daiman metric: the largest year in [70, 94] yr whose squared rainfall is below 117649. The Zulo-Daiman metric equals 92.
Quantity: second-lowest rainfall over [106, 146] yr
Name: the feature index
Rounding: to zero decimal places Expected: 352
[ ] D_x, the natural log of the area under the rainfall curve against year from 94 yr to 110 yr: 8.57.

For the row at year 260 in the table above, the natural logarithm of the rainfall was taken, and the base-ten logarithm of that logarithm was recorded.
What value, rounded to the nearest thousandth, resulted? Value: 0.771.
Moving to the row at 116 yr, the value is 0.770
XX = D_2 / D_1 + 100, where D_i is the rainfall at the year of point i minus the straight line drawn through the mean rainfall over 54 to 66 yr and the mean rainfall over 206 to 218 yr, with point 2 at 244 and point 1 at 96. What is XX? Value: 100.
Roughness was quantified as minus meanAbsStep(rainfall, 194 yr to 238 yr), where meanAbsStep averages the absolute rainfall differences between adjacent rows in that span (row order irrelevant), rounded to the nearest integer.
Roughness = -10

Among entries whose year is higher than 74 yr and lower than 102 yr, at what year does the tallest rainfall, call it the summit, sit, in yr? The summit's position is 80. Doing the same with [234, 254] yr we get 244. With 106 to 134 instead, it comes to 132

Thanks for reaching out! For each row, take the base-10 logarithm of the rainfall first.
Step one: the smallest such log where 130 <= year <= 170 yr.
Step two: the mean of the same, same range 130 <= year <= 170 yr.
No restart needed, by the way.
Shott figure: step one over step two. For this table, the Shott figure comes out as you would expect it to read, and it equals 0.94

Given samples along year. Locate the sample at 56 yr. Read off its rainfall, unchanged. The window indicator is 328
